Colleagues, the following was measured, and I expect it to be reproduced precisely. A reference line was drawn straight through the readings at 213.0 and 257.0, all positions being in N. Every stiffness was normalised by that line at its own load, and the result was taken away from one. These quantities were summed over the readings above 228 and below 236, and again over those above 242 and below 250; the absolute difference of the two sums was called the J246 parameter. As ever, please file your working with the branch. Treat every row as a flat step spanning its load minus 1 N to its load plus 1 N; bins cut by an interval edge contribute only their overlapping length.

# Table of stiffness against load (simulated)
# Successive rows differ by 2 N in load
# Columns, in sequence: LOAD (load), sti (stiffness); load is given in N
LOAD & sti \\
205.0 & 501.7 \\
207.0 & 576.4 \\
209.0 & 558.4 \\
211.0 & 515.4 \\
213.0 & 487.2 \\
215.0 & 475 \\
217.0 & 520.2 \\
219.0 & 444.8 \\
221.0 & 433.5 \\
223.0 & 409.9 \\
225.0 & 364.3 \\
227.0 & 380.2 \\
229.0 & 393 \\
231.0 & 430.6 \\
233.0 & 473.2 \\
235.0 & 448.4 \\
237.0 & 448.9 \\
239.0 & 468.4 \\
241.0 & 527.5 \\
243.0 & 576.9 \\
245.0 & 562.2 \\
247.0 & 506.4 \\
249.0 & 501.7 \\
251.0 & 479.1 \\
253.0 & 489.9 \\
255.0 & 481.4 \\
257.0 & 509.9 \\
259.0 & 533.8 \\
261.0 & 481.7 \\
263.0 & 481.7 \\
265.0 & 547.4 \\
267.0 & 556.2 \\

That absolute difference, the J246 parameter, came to 0.7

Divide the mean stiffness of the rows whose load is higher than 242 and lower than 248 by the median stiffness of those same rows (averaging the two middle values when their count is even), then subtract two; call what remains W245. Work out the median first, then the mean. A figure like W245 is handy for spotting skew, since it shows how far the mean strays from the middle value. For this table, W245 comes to -1.02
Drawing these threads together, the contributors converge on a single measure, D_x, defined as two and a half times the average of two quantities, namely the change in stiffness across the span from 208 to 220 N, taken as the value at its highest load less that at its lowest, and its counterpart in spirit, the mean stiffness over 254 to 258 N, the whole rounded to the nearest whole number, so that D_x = 478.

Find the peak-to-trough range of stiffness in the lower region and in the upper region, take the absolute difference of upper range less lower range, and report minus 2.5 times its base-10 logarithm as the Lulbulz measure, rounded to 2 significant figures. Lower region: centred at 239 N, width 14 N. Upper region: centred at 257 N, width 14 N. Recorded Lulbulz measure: -4.7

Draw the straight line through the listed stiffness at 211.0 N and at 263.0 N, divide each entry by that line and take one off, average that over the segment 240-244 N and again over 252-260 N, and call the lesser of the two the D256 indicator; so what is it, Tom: 0.04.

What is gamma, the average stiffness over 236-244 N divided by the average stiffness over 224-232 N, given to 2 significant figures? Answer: 1.3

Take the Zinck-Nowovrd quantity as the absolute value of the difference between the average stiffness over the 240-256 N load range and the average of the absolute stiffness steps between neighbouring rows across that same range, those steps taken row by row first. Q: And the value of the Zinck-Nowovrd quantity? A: 492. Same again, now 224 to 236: 388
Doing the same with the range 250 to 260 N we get 481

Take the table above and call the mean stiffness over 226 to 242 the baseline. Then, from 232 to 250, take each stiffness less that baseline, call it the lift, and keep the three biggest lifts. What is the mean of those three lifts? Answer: 109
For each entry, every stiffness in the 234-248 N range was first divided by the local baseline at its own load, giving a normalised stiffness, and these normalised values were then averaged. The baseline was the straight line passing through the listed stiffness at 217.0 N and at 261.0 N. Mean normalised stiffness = 1.01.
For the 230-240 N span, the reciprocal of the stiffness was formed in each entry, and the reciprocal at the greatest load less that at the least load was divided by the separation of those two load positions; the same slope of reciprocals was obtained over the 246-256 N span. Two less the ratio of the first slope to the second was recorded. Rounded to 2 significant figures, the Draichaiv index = 3.8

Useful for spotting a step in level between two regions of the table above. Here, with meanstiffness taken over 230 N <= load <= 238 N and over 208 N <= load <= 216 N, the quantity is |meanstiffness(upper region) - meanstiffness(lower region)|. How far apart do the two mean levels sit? 59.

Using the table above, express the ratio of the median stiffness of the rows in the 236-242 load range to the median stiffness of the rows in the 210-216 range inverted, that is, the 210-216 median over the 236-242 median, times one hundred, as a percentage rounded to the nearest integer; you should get 104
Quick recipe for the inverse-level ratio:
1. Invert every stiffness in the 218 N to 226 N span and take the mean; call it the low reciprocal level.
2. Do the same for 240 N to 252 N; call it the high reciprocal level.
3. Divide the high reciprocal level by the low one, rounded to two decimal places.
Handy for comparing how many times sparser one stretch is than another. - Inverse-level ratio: 0.78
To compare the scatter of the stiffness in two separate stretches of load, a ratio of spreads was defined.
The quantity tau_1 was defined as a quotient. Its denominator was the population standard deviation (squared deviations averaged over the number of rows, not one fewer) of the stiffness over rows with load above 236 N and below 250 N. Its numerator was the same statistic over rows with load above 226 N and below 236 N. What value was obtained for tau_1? 0.80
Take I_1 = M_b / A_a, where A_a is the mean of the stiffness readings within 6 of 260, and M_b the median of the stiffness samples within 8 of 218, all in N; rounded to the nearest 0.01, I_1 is 0.91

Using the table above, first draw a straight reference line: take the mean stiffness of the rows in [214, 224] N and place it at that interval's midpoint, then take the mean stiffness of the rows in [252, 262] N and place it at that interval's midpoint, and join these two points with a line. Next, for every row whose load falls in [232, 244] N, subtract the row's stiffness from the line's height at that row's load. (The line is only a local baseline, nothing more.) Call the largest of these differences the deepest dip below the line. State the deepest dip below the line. 28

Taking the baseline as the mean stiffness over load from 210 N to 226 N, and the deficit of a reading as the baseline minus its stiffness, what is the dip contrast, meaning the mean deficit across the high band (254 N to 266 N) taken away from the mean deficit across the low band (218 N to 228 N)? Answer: 99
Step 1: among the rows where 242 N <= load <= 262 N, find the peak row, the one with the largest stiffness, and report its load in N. 243.0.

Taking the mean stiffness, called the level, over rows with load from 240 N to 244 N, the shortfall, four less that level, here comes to -548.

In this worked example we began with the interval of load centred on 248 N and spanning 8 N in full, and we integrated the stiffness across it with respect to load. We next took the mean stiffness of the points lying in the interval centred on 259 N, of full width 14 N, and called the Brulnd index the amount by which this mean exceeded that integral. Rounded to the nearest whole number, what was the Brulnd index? -3595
